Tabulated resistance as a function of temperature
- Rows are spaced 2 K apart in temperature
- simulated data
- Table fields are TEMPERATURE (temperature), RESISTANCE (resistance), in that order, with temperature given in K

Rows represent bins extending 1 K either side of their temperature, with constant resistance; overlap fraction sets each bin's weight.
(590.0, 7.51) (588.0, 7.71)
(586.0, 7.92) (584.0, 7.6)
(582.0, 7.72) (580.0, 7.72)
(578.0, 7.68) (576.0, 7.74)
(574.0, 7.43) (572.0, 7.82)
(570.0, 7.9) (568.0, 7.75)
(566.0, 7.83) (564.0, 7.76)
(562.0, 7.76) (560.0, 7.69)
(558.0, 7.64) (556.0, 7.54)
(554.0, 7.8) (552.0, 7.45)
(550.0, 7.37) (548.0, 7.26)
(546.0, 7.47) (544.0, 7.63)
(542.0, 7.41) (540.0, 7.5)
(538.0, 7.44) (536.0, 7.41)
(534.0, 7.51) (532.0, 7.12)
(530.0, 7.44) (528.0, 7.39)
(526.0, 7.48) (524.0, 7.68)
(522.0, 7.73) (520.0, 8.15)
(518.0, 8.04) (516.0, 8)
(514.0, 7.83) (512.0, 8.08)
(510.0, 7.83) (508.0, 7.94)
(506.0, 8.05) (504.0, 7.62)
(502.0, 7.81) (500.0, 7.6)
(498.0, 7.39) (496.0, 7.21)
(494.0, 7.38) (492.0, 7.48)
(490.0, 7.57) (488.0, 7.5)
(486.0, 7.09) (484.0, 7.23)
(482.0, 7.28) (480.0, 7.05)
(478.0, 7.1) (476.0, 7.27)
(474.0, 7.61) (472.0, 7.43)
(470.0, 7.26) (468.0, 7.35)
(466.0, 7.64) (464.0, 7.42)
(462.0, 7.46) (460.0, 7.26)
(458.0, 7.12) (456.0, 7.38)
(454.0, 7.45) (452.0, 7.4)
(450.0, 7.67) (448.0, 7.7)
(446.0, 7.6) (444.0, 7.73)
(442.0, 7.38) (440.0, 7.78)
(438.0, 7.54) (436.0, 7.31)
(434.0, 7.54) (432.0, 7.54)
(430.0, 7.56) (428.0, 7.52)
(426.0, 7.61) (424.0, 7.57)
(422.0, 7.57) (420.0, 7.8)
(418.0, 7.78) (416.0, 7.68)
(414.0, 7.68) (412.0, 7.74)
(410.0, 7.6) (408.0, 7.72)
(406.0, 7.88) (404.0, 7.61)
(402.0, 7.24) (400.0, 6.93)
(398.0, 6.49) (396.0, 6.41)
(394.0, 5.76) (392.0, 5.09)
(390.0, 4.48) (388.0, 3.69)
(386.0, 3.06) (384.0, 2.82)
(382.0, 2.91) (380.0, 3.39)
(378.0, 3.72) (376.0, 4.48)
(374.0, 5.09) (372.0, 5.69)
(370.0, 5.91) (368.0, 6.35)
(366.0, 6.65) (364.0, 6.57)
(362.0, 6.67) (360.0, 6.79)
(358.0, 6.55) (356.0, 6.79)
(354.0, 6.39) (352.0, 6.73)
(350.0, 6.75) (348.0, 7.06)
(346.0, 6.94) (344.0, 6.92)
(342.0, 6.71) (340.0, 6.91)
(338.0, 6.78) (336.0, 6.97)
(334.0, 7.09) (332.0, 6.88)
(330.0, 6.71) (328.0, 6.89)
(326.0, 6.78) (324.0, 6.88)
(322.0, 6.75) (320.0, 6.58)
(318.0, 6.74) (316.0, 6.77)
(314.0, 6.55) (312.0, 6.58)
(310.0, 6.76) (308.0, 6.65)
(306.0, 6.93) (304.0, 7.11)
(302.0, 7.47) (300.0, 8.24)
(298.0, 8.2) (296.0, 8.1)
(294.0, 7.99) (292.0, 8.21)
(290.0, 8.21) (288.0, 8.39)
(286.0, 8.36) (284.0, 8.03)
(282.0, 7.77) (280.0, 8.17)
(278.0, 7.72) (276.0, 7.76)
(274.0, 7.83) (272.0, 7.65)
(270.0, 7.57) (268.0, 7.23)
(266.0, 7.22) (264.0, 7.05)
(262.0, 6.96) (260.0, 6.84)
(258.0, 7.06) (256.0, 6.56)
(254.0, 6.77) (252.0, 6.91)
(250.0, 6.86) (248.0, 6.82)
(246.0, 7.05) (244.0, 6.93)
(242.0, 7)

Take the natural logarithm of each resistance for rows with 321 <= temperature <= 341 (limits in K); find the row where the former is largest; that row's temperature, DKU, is 334.0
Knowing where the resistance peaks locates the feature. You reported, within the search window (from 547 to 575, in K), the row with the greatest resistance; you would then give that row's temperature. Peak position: 570.0 K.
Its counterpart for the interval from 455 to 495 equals 466.0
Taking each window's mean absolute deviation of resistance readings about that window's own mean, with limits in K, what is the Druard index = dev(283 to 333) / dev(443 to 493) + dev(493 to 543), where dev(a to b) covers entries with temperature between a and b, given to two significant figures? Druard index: 4.2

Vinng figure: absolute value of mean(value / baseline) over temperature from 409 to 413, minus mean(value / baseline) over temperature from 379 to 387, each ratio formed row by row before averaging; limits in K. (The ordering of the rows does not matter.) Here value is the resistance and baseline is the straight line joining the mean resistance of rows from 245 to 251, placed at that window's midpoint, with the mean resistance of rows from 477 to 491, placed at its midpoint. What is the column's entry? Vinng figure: 0.64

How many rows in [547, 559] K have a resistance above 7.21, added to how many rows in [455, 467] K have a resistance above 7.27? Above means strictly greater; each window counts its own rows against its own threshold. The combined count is 10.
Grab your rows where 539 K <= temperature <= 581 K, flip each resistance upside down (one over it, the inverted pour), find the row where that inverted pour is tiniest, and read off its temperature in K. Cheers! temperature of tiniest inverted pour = 570.0 K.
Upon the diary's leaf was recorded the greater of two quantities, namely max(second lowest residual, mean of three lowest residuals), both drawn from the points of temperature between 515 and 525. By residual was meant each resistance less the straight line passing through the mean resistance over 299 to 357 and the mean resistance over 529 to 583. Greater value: 0.33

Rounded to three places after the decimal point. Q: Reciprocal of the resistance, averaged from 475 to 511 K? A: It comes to 0.134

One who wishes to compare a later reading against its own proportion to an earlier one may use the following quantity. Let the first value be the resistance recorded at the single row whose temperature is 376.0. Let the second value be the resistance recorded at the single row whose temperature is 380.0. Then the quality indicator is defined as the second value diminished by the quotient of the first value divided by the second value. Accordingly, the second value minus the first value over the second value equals 2.1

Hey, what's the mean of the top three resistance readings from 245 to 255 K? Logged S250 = 6.9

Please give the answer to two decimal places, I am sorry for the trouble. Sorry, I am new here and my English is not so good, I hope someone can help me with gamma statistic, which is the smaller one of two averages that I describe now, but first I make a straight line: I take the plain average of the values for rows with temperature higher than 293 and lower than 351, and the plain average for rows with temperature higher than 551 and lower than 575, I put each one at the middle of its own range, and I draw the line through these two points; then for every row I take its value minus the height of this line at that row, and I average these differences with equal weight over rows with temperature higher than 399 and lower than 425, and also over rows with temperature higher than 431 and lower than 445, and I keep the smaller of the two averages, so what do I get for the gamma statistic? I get 0.20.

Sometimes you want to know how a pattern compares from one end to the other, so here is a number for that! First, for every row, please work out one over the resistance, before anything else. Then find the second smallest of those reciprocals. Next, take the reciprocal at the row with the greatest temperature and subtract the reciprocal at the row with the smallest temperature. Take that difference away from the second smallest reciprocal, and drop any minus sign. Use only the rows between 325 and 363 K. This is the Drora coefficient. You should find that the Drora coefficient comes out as 0.14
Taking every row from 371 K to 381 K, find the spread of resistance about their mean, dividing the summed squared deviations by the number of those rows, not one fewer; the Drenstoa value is 0.85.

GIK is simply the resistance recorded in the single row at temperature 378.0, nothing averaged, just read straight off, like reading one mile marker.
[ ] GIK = 3.72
